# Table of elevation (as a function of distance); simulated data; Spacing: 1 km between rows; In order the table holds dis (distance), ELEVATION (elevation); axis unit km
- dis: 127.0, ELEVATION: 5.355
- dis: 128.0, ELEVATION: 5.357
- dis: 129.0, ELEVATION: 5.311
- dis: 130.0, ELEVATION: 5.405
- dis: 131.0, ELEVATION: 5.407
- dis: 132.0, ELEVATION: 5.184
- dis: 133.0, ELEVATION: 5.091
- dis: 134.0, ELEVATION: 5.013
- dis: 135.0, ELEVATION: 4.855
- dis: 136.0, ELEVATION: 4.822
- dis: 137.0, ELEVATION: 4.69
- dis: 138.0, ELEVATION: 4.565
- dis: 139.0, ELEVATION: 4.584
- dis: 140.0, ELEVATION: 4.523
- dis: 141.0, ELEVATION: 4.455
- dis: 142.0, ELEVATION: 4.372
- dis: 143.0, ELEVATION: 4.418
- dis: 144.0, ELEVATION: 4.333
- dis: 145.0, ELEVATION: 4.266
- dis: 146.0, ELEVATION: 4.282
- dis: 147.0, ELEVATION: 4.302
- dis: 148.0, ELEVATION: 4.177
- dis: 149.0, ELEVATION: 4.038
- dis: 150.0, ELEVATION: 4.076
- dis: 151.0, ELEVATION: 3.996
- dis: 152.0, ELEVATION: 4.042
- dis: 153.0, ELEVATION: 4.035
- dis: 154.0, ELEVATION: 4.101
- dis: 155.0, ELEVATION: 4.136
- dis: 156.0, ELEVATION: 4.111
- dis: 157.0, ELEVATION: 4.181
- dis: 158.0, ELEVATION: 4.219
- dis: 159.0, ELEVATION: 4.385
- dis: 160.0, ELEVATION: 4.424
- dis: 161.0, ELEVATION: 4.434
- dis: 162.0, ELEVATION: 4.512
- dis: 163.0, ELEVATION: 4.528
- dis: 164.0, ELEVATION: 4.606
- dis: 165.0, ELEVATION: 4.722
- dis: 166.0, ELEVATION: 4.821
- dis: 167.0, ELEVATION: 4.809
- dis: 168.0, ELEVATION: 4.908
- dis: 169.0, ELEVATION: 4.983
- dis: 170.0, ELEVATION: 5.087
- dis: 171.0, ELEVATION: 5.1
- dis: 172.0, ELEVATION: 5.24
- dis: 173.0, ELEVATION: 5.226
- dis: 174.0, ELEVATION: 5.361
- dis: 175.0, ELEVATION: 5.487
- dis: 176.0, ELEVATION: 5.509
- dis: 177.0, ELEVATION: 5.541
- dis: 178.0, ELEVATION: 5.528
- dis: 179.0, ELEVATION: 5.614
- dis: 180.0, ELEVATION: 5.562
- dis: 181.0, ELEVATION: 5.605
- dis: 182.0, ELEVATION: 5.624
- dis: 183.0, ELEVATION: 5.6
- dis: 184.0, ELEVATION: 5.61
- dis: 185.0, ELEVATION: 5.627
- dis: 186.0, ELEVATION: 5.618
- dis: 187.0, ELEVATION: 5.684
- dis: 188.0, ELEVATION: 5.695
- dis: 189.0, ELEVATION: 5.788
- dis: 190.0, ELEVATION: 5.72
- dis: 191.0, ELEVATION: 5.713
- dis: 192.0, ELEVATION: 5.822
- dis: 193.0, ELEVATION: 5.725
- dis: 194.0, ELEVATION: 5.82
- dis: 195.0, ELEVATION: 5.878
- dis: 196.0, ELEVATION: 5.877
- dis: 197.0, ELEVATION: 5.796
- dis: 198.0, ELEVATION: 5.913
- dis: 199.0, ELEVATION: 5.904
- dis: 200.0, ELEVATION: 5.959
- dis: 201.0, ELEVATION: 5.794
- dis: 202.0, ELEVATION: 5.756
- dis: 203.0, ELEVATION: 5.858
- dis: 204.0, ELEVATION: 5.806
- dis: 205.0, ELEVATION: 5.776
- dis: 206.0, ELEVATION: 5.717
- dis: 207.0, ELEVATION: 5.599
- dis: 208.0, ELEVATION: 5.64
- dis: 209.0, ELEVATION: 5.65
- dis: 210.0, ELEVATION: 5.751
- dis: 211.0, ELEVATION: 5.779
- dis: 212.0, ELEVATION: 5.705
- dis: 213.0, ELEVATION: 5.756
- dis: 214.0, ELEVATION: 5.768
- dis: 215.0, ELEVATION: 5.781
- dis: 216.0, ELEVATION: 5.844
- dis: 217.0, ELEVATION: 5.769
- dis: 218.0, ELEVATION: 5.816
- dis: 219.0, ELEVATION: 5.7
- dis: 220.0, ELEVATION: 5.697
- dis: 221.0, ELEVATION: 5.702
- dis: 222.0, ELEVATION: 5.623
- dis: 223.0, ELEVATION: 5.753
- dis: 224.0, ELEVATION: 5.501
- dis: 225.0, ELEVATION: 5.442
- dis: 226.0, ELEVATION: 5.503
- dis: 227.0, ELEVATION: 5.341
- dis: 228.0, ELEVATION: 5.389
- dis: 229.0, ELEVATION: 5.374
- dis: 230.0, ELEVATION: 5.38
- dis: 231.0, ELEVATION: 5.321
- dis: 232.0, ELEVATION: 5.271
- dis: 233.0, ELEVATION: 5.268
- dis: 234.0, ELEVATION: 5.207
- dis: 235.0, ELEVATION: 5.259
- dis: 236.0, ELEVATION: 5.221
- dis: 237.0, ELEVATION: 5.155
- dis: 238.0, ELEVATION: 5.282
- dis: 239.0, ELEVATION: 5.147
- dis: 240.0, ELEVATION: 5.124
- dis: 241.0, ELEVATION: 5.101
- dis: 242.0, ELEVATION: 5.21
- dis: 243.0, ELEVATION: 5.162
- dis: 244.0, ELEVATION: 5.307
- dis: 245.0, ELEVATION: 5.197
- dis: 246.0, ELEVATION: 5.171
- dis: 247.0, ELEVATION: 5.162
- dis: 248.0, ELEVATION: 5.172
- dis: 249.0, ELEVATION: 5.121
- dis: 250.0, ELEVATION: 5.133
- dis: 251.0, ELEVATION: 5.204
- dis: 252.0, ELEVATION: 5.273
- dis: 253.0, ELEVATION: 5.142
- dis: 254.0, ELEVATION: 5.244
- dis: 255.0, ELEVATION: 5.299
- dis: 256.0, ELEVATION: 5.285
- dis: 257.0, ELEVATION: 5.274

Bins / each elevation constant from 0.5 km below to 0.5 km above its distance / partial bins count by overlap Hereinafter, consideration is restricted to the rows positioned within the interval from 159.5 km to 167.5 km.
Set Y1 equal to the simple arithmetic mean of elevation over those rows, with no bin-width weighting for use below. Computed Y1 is 4.61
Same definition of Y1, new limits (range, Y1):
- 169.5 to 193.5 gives 5.55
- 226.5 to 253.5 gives 5.23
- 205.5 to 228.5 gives 5.66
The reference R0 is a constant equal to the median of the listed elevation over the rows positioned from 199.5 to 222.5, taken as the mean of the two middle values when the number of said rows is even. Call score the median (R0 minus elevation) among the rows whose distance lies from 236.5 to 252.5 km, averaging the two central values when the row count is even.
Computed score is 0.59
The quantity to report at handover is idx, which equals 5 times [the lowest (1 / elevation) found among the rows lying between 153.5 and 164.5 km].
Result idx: 1.09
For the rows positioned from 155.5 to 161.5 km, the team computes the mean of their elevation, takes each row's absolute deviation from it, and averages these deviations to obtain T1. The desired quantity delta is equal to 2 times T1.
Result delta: 0.24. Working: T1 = 0.12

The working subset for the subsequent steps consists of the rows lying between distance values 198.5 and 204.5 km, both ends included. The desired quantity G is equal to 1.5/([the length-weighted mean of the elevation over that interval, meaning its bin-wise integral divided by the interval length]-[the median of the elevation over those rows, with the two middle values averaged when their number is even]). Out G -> 106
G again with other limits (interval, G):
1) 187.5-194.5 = 50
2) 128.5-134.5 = -122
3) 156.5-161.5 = -27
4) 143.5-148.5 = -150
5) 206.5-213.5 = -191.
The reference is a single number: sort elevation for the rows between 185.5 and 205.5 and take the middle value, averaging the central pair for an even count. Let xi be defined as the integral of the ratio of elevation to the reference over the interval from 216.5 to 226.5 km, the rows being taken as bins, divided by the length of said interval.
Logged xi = 0.98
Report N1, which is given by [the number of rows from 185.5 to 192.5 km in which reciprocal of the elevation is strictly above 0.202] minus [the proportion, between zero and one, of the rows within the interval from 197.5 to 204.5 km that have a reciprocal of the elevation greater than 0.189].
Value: 0.0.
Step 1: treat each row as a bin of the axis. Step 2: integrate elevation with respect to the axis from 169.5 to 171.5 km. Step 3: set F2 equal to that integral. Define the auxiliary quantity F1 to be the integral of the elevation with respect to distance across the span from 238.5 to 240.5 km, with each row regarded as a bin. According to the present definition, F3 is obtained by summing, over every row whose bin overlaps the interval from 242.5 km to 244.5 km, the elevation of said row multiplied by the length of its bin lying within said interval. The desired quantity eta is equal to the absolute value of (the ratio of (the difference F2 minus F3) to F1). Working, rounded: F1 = 10.3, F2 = 10.2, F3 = 10.5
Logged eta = 0.03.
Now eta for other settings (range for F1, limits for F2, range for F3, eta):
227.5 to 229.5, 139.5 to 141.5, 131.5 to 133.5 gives 0.12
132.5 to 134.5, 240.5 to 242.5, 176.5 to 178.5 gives 0.08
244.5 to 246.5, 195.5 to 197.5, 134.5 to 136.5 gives 0.19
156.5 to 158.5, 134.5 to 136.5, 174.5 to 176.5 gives 0.16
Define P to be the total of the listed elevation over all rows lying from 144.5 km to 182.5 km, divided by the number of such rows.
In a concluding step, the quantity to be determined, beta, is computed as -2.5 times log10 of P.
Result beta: -1.69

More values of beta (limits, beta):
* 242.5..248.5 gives -1.79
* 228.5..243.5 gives -1.80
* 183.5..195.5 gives -1.89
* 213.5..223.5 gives -1.90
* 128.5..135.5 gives -1.79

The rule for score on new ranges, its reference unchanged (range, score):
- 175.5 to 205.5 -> 0.03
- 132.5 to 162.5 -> 1.40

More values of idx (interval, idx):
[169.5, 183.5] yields 0.89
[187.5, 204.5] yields 0.84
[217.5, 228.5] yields 0.86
